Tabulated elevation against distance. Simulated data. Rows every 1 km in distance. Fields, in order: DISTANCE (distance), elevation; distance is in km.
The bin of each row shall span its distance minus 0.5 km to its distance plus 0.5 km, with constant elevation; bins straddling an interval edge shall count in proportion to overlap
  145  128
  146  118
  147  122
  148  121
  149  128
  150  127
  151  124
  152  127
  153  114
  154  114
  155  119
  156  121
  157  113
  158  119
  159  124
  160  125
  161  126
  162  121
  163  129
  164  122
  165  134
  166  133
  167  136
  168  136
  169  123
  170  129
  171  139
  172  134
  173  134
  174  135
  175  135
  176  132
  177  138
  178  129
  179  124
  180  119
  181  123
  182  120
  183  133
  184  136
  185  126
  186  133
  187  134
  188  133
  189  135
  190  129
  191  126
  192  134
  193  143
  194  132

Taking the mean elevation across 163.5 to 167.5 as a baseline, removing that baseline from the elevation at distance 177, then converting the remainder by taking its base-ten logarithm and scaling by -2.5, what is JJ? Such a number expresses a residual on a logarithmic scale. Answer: -2.1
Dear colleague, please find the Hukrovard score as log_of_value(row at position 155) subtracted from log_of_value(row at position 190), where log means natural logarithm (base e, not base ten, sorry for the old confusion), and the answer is 0.081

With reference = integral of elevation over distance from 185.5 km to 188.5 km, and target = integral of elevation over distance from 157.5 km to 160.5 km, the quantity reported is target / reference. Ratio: 0.92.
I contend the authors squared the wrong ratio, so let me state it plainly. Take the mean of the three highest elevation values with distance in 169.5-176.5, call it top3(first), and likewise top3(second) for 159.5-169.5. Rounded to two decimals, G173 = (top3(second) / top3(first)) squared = 0.99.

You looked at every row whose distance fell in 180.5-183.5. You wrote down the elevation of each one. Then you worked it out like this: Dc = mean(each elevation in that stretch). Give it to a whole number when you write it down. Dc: 125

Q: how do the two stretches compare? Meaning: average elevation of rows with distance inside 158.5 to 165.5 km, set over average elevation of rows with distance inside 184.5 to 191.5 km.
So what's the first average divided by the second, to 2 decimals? 0.96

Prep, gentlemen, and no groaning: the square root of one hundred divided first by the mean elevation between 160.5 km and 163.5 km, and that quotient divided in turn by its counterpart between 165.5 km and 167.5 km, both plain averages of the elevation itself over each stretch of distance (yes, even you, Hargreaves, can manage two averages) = 0.0770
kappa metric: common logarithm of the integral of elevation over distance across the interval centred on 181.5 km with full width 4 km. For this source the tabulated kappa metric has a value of 2.69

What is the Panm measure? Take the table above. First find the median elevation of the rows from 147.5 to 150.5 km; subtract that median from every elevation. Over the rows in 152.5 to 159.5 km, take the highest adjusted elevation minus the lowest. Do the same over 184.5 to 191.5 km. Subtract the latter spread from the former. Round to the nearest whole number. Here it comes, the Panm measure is 2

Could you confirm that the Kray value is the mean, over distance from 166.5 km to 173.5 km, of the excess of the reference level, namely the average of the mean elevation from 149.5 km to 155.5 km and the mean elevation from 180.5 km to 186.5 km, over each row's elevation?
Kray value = -8.3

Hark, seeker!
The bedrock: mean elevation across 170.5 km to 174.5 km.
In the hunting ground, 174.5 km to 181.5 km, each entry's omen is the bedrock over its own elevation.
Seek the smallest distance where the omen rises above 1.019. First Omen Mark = 176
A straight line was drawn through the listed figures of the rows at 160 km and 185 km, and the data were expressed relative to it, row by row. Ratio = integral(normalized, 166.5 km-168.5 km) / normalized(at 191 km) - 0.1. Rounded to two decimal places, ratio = 2.07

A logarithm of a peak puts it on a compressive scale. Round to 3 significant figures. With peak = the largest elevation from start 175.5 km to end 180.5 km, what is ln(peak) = 4.93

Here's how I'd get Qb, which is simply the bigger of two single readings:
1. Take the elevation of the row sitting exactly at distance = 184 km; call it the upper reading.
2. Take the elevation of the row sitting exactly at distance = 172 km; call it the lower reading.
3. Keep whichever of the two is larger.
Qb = 136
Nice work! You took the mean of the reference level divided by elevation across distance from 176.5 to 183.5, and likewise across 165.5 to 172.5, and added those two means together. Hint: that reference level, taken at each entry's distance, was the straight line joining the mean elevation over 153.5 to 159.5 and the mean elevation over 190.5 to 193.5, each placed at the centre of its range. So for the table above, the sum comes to 1.96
